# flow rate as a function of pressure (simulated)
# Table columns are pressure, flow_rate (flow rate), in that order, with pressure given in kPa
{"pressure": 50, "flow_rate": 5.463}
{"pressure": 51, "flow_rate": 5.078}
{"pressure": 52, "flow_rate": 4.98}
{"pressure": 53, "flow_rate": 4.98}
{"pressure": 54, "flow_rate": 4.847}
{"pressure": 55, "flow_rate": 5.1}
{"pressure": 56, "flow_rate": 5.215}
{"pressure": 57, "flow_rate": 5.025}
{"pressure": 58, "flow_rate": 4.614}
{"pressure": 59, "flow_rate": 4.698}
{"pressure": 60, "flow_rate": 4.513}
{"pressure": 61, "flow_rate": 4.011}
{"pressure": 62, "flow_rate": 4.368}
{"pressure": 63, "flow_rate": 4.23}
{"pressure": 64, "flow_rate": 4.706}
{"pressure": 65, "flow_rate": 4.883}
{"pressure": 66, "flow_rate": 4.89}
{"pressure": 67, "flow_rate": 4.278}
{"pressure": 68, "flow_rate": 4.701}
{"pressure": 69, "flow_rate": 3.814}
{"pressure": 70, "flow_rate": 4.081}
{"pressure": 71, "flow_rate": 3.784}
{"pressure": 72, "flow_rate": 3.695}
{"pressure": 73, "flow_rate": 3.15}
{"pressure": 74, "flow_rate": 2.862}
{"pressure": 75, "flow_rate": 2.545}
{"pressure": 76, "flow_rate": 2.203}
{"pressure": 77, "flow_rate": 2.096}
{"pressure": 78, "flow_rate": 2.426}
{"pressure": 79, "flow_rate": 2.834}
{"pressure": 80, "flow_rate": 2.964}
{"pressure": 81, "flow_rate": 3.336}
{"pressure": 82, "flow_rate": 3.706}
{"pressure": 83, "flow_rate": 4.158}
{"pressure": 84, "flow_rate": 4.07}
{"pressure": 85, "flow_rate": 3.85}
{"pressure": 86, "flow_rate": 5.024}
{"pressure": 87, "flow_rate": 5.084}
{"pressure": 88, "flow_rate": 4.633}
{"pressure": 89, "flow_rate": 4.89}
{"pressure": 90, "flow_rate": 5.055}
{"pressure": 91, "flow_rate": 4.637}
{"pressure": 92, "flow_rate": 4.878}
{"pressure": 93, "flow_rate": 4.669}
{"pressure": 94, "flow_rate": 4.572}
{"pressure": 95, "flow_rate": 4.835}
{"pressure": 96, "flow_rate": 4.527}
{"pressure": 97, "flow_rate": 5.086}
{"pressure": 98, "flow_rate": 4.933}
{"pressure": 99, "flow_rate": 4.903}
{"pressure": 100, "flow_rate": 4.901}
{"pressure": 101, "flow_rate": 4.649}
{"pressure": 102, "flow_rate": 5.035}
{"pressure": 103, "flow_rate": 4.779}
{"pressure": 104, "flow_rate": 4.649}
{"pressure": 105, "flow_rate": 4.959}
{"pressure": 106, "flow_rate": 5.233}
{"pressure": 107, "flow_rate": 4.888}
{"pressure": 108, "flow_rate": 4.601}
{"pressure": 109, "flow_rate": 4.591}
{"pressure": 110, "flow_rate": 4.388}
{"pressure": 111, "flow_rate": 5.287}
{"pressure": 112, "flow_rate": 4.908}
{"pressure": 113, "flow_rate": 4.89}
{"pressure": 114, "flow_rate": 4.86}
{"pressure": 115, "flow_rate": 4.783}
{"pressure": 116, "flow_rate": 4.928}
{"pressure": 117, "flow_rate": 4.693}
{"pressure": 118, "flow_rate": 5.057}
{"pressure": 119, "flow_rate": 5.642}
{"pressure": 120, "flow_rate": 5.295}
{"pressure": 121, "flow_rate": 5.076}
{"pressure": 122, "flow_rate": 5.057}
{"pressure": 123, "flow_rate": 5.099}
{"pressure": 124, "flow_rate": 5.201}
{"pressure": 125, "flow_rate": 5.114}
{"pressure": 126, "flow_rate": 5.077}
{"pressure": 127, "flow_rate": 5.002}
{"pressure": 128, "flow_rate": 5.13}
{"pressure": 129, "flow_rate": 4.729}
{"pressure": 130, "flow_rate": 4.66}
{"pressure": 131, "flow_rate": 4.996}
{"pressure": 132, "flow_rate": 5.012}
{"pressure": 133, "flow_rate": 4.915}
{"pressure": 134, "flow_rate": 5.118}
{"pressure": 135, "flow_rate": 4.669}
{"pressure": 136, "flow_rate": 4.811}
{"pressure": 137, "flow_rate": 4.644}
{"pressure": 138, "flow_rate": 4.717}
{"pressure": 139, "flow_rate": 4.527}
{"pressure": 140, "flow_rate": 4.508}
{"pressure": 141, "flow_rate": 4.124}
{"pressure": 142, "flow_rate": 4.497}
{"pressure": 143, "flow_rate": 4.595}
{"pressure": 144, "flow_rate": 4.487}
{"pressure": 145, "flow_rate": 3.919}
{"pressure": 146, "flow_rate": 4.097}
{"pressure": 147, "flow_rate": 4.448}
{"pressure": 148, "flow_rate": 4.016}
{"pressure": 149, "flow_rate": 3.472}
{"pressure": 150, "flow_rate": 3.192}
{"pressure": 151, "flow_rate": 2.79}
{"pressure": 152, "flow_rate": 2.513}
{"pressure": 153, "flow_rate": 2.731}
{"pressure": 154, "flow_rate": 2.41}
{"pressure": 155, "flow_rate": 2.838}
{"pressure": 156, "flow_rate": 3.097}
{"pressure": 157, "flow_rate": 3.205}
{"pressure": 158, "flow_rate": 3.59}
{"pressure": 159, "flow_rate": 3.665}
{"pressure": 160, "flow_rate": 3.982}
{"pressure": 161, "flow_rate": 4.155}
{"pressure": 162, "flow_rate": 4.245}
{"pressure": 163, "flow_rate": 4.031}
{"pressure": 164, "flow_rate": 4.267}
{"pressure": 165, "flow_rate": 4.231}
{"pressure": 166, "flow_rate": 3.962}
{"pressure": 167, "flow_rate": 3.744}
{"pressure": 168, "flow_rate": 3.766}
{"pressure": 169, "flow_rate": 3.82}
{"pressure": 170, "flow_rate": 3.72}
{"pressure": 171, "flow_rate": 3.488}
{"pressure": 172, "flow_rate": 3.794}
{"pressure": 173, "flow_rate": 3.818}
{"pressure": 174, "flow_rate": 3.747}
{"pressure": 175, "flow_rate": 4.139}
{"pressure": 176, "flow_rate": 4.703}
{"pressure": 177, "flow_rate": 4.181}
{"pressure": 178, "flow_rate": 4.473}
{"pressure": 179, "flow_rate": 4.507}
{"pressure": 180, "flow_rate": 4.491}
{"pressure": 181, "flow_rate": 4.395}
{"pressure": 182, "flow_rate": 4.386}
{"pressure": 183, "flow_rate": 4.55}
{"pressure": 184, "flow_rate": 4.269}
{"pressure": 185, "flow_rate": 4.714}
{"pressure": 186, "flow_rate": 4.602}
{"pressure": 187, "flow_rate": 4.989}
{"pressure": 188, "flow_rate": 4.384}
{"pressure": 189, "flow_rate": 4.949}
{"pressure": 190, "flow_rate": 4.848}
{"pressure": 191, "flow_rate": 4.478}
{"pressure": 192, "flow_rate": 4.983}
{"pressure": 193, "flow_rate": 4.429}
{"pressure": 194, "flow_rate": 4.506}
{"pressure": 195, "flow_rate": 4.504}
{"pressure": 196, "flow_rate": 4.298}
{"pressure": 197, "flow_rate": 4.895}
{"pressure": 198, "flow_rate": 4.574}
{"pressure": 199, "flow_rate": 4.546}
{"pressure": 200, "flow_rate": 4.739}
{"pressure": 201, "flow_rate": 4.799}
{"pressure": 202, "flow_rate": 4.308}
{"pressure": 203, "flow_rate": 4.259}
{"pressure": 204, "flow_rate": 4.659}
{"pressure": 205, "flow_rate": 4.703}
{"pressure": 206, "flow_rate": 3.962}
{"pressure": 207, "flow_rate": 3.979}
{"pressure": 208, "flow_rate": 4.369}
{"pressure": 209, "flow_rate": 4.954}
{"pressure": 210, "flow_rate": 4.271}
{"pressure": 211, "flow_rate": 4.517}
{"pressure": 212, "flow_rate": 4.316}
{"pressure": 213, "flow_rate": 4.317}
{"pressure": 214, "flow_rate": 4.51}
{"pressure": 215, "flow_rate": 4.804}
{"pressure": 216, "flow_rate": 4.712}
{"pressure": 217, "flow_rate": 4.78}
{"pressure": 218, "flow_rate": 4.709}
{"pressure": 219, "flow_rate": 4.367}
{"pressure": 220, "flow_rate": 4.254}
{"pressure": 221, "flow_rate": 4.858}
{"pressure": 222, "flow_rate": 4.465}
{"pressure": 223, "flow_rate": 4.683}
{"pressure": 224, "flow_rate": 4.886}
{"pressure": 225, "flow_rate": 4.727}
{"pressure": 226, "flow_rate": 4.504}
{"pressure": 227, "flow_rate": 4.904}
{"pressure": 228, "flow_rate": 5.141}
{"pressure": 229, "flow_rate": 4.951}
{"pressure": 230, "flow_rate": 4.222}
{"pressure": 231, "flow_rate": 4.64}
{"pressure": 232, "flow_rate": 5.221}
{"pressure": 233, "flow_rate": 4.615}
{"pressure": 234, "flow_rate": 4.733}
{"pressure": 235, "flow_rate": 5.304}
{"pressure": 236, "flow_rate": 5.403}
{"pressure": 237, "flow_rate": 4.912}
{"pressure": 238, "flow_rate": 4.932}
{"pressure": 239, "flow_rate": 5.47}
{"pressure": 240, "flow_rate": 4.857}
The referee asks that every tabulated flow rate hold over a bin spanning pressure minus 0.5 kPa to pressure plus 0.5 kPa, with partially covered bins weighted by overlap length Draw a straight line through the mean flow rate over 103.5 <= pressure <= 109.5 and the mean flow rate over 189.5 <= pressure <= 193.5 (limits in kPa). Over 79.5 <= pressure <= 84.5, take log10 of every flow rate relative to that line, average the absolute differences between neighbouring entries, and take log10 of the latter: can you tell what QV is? -1.41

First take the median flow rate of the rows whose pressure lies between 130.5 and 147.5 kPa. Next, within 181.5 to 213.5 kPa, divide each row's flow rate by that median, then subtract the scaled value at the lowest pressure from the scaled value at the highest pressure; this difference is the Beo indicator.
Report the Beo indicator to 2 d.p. -0.02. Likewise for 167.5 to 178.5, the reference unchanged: 0.15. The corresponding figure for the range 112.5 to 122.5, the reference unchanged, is 0.04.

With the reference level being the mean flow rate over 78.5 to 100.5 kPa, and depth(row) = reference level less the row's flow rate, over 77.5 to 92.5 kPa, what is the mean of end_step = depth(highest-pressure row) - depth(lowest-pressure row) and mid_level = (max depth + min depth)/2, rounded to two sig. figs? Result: -0.89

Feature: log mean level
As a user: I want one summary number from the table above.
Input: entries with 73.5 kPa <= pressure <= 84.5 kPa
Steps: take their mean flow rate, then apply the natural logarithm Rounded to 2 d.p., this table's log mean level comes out 1.10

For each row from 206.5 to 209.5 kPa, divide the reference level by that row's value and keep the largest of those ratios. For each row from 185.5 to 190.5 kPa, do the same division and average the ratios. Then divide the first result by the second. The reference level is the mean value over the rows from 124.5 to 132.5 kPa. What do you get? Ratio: 1.19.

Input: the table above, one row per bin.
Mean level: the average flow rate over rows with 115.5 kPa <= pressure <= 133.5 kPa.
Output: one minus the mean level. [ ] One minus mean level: -4.04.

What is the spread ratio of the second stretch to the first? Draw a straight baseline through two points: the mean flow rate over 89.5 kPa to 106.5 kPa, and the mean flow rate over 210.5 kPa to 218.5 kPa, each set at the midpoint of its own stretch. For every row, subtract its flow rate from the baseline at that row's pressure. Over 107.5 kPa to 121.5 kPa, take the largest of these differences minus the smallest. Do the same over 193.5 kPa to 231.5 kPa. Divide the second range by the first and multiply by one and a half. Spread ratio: 1.4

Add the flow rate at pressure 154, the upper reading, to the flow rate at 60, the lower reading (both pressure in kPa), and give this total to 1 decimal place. 6.9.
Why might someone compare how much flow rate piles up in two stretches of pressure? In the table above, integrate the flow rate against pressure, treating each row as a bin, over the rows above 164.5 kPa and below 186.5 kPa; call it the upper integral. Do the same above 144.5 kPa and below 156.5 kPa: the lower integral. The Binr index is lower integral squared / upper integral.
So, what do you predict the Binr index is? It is 17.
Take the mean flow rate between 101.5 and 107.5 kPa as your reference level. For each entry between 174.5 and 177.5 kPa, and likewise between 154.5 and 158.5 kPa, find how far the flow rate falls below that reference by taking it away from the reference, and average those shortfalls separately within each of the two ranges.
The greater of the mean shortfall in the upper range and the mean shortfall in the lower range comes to 1.7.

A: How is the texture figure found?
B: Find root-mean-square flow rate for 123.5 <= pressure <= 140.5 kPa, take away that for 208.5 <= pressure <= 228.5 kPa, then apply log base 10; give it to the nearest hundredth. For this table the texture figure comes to -0.63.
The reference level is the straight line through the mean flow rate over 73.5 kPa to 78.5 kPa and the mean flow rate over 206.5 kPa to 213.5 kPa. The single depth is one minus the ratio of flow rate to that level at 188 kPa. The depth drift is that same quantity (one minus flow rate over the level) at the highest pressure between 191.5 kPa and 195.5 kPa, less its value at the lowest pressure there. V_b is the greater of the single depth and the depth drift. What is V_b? 0.13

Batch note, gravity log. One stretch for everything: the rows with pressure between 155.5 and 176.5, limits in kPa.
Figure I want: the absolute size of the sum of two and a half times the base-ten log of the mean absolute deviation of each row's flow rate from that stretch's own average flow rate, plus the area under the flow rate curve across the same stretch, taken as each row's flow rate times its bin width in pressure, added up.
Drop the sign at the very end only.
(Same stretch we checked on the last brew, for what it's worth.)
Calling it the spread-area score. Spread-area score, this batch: 80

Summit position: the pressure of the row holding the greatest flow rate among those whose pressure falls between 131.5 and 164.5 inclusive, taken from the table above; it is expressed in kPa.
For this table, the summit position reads 134 kPa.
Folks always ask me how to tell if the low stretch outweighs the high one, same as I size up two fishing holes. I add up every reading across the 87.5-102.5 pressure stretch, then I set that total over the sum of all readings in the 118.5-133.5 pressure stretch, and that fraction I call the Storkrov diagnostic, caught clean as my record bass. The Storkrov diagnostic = 0.95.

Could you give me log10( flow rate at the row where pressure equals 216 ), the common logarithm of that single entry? 0.673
